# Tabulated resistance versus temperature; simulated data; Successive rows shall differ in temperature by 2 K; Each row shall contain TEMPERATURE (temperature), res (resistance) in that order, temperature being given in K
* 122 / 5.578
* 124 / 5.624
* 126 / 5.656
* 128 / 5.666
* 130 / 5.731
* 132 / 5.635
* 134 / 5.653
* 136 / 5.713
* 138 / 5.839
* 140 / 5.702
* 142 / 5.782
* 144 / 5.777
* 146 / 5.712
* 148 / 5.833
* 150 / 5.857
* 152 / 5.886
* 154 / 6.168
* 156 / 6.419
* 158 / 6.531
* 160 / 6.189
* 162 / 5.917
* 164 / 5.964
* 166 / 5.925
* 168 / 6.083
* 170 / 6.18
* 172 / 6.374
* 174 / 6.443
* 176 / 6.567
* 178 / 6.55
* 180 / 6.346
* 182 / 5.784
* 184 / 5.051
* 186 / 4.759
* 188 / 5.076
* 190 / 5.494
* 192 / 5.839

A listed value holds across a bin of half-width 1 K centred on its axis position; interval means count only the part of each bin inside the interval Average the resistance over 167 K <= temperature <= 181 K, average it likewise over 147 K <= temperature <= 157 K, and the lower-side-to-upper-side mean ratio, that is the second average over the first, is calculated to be 0.95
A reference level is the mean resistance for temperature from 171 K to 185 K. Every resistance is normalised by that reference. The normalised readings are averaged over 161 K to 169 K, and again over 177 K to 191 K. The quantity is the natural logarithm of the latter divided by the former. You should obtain -0.07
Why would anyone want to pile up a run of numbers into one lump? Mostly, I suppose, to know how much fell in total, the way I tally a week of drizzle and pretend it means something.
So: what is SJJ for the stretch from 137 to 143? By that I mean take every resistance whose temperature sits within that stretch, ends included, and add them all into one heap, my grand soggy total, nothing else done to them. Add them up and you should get 17.3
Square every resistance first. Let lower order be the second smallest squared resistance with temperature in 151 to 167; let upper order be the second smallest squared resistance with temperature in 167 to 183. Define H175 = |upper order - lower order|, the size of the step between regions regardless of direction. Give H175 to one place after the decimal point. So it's 2.0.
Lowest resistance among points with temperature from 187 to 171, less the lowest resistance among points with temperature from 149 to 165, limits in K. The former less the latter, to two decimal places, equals -1.10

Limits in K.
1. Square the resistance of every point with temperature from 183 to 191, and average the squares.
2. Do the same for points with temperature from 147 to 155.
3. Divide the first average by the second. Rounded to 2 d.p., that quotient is 0.74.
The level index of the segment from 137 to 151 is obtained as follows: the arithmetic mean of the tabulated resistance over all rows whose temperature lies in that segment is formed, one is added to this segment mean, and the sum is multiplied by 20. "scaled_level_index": 136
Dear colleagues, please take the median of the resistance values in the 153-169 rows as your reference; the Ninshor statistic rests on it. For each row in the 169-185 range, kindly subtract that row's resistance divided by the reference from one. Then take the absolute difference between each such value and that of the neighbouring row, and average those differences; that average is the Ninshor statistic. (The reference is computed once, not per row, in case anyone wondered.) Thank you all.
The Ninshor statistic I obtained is 0.044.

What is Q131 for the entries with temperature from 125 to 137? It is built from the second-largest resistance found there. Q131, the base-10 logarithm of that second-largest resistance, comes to 0.757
